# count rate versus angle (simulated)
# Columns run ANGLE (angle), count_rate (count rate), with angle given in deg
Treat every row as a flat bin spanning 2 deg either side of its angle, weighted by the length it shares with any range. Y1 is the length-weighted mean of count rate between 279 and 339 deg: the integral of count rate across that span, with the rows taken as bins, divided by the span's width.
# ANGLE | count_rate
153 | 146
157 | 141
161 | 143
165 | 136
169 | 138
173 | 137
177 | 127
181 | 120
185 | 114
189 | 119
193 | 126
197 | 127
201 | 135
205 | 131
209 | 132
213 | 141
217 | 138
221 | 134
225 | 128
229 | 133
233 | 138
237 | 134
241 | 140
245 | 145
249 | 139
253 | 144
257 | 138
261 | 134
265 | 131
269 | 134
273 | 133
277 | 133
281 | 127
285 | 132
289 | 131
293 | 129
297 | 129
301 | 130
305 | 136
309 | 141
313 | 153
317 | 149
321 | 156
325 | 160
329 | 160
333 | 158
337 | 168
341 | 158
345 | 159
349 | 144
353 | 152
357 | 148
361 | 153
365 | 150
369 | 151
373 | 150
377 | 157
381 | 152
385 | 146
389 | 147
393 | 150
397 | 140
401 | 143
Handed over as 144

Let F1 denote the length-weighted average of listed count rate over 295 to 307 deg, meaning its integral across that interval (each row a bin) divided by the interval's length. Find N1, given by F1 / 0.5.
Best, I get 263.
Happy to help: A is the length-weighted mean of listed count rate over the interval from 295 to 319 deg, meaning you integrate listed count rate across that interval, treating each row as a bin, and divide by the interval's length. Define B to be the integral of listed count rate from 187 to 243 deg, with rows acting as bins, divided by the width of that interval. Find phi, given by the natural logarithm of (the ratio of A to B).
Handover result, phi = 0.05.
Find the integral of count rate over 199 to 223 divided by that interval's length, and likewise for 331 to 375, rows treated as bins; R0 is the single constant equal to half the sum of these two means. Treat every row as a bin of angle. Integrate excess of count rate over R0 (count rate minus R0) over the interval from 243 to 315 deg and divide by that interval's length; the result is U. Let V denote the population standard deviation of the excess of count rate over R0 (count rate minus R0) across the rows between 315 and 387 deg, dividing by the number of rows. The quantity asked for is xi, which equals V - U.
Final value 15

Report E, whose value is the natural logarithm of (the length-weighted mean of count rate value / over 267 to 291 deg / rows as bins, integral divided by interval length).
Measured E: 4.88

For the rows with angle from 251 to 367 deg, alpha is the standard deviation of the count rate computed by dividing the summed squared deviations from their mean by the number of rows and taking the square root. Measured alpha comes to 11.9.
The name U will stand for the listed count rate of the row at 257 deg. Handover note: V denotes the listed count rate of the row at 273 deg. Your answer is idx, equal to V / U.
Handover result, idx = 0.96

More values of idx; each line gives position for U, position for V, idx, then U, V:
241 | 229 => 0.95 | 140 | 133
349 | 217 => 0.96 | 144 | 138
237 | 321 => 1.16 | 134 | 156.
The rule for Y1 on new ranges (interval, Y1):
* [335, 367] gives 154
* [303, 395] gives 152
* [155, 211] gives 130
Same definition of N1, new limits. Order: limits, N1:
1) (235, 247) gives 279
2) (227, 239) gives 270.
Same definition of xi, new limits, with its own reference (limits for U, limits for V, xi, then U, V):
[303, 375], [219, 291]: -3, 8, 4.8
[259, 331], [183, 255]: 14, -6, 8.0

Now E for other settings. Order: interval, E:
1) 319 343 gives 5.08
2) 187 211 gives 4.85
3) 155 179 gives 4.92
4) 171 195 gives 4.82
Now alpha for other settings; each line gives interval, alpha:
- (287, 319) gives 8.9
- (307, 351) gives 7.5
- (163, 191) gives 9.1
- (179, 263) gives 8.0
